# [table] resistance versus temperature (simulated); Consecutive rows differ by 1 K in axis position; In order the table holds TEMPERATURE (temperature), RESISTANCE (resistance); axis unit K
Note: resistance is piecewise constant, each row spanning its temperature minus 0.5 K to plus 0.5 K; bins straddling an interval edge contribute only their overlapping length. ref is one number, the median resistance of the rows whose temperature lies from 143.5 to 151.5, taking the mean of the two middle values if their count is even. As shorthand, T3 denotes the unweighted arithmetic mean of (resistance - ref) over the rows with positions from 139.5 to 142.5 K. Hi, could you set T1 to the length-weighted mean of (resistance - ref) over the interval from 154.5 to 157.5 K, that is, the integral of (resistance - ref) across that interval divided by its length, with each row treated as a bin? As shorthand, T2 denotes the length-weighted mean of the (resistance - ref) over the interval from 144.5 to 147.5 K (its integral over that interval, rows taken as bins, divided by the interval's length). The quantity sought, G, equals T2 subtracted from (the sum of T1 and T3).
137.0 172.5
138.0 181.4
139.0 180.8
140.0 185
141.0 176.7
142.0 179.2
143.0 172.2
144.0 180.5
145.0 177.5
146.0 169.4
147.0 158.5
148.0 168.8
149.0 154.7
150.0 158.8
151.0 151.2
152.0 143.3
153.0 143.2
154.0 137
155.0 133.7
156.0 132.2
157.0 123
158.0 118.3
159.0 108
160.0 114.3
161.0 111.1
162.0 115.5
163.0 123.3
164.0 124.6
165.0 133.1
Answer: -22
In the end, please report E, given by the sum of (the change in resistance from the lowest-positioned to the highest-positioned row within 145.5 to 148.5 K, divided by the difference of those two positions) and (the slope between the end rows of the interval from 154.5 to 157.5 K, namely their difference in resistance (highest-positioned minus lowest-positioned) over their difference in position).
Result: -6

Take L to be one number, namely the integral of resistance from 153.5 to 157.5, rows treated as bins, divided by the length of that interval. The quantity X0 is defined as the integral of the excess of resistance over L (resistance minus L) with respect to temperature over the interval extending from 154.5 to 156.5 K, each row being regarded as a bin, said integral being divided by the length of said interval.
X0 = 1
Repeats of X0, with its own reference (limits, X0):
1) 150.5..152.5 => 16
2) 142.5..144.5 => 45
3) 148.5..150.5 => 25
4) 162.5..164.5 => -8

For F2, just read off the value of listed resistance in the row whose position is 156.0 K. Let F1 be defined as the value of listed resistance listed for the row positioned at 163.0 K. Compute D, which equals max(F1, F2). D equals 132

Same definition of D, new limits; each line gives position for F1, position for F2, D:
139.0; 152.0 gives 181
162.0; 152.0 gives 143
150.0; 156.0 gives 159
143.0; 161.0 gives 172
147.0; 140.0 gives 185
